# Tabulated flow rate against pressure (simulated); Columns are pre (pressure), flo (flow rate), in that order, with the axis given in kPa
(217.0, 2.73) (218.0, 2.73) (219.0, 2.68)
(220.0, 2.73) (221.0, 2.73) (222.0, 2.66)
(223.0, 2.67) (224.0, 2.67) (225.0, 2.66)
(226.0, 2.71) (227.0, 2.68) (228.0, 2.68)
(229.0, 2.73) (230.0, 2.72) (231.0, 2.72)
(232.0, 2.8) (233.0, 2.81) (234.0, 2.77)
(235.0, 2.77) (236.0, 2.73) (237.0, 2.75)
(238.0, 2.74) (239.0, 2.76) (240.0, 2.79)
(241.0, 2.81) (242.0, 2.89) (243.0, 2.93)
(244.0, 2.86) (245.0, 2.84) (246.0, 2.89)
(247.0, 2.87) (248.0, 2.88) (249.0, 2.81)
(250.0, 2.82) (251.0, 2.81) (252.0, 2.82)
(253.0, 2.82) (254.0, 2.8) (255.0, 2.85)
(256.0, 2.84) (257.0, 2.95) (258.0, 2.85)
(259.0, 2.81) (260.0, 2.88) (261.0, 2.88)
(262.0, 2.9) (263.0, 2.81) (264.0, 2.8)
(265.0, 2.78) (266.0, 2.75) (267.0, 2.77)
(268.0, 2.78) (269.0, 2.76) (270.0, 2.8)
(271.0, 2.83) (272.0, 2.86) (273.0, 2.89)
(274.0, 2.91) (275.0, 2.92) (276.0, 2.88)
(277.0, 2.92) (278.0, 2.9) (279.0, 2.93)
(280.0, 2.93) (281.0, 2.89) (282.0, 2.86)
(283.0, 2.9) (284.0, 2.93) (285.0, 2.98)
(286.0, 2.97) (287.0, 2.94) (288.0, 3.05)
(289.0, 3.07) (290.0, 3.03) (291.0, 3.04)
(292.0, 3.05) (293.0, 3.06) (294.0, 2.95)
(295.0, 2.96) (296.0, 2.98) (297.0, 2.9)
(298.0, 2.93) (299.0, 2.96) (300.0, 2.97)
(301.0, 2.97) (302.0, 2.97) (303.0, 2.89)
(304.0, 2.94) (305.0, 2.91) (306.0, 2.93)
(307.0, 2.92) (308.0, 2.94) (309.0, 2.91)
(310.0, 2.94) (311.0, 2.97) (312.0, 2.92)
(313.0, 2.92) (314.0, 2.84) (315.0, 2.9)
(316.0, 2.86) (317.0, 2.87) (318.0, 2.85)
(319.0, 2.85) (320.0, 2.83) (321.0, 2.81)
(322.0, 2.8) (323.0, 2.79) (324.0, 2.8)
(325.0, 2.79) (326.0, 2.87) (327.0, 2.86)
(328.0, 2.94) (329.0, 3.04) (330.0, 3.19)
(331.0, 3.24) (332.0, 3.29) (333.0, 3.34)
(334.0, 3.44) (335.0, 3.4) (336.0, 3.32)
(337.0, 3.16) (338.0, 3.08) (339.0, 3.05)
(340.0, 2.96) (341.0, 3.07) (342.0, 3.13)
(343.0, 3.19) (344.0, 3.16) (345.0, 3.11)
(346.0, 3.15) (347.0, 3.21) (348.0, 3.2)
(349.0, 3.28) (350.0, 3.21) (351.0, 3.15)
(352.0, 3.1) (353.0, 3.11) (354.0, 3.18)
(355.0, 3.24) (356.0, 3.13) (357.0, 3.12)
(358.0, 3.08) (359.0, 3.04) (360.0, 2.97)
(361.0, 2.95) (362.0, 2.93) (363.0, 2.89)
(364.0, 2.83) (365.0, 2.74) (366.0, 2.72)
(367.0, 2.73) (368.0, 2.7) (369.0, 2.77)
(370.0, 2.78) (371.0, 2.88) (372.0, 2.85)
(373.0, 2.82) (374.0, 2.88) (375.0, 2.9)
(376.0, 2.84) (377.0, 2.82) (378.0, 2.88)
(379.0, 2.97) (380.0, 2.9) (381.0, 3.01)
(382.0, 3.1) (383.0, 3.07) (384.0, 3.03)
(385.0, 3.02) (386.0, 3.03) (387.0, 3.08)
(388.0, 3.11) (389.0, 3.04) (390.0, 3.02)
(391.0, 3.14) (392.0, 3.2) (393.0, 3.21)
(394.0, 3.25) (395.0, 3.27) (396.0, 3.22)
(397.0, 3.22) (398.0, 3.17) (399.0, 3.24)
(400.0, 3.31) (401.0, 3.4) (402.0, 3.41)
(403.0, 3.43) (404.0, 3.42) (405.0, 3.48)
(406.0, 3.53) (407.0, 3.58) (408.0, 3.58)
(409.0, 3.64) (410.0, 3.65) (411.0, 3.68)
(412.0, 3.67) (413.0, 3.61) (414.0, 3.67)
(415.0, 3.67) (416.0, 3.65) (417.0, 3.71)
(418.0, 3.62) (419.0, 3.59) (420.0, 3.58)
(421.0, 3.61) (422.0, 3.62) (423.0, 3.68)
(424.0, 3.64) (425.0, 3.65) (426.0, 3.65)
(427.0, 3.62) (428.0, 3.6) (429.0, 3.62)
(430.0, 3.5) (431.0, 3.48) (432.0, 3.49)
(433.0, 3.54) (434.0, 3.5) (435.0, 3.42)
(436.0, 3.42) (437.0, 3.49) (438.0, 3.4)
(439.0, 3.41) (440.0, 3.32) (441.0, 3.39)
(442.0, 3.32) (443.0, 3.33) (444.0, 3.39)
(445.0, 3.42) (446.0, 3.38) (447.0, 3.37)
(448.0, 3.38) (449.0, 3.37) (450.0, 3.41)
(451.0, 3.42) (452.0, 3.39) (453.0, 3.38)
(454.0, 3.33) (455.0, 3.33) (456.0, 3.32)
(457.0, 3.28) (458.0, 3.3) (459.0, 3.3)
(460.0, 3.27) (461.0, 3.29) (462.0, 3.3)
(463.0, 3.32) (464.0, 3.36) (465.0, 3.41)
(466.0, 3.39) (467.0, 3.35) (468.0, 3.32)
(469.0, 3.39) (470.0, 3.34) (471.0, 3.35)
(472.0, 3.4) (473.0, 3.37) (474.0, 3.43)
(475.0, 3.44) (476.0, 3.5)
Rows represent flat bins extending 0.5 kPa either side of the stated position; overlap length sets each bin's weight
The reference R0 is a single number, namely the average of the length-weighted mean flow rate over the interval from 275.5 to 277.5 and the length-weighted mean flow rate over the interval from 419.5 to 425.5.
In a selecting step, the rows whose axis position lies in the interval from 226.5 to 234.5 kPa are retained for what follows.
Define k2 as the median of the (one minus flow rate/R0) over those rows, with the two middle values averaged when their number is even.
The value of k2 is 0.17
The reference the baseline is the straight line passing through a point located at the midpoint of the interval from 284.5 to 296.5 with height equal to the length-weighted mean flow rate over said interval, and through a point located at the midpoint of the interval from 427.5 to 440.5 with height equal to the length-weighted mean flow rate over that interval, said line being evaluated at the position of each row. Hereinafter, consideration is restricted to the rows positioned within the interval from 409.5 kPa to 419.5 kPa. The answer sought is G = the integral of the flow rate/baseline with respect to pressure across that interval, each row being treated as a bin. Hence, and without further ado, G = 11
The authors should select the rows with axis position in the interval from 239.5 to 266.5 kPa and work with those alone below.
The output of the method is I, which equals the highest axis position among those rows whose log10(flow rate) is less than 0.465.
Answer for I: 266.0 kPa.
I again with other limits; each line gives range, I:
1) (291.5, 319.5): 319.0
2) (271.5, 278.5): 278.0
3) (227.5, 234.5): 234.0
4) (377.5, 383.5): 380.0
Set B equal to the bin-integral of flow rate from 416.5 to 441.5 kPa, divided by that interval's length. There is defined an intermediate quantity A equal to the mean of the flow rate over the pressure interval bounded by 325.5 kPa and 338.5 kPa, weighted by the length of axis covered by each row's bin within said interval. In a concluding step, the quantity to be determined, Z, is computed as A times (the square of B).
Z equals 40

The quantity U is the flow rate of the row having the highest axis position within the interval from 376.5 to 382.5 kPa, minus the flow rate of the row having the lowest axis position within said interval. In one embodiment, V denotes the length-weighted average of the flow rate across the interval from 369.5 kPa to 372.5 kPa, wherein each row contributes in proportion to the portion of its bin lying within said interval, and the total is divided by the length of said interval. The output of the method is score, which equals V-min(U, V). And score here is 2.6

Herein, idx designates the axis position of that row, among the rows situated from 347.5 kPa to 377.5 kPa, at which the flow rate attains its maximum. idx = 349.0 kPa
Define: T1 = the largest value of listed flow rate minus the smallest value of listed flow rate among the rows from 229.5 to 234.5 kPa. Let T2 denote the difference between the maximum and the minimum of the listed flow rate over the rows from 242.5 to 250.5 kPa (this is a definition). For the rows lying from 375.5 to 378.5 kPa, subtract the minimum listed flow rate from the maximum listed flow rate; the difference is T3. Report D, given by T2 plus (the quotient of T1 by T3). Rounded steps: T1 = 0.09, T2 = 0.12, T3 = 0.06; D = 1.6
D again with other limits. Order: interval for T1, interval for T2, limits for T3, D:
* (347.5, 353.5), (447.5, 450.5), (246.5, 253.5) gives 2.6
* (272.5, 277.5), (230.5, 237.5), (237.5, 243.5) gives 0.3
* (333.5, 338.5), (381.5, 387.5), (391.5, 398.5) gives 3.7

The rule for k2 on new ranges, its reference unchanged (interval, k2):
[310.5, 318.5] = 0.12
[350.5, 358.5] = 0.04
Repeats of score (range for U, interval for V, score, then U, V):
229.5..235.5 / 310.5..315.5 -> 2.9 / 0.05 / 2.91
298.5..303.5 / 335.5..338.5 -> 3.3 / -0.07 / 3.19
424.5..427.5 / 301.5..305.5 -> 3.0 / -0.03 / 2.93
